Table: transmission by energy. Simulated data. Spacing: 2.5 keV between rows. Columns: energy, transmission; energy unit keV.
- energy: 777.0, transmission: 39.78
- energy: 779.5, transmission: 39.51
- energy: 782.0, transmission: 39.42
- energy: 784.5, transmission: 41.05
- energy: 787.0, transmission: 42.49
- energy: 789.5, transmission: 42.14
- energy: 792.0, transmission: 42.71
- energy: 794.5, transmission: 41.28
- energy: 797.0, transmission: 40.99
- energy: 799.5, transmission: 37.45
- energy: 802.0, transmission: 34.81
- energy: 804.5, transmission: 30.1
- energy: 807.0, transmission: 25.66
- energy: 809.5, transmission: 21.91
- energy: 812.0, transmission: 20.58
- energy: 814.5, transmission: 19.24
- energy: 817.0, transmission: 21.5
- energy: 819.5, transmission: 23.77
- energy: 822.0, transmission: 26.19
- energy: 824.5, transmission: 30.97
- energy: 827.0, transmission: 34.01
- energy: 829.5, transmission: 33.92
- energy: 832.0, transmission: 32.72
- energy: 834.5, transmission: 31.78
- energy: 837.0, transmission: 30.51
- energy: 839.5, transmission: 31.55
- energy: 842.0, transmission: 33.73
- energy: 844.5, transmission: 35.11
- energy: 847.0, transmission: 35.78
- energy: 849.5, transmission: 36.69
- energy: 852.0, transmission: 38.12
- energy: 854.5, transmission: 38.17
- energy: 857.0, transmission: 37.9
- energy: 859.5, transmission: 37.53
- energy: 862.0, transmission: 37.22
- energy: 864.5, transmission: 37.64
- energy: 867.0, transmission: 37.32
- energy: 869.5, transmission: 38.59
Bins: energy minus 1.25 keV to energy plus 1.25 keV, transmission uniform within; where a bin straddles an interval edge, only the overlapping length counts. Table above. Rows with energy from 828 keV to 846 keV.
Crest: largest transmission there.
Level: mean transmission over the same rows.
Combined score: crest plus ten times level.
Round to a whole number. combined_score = 363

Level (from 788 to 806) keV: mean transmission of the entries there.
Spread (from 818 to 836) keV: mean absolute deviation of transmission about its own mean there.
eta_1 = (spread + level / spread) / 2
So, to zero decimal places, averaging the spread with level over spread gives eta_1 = 8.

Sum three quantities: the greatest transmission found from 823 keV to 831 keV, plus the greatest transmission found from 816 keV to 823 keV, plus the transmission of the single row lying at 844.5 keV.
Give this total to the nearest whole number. 95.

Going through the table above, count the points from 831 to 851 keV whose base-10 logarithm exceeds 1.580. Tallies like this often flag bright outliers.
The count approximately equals 0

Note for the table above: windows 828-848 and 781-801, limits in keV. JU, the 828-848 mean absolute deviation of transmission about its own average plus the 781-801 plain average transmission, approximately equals 42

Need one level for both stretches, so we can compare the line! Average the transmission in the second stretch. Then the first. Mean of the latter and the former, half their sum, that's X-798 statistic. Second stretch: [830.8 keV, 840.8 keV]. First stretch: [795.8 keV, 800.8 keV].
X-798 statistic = 35.4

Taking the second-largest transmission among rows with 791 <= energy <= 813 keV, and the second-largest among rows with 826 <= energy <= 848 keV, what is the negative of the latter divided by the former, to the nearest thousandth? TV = -0.851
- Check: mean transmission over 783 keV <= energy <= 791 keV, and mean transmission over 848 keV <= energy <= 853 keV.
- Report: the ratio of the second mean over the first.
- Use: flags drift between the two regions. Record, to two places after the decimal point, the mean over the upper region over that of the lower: 0.89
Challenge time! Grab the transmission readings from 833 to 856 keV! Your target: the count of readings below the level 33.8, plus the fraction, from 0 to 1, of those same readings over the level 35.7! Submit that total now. 4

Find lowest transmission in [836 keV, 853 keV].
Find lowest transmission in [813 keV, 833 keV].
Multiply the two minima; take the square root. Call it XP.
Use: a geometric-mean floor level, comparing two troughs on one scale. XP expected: 24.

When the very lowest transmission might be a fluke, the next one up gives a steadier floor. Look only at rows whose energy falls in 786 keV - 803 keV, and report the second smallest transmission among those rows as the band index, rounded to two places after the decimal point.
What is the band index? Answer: 37.45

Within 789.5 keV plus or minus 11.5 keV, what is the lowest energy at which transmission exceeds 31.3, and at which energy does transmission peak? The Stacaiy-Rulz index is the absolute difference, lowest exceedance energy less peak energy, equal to 12.5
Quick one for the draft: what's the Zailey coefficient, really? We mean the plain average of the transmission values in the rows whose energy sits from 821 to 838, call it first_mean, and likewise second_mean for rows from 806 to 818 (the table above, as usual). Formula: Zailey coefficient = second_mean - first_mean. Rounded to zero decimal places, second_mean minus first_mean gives -10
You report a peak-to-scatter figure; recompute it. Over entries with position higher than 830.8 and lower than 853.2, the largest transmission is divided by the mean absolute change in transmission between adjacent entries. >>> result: 31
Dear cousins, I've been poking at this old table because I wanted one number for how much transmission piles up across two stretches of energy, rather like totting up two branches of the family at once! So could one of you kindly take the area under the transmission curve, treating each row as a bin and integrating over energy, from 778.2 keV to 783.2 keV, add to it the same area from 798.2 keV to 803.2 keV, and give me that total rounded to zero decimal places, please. 378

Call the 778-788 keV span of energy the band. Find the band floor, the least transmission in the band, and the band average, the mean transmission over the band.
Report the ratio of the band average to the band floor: 1.03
